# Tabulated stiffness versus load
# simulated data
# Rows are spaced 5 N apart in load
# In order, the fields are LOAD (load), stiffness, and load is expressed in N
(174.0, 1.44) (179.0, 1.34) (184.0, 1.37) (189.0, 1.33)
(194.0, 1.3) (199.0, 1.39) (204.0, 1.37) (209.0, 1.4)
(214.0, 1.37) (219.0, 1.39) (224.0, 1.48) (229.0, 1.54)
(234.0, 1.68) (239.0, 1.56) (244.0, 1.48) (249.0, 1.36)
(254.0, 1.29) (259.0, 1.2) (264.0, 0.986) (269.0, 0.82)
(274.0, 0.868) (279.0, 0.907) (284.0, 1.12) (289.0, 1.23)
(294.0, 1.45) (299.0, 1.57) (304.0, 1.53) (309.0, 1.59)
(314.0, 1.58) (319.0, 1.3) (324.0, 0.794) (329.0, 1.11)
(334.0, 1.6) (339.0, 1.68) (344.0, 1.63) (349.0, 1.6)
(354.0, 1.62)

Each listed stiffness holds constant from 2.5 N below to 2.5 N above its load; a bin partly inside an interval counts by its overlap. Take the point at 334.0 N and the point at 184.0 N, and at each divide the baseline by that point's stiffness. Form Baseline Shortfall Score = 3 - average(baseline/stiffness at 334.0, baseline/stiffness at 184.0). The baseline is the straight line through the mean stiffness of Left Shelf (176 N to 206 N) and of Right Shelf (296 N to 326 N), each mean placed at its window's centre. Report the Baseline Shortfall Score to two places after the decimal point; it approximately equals 2.07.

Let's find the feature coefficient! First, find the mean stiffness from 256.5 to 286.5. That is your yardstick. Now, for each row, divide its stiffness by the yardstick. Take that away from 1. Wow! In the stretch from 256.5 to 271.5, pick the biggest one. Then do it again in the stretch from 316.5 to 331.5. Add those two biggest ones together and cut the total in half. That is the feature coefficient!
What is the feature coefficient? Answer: 0.18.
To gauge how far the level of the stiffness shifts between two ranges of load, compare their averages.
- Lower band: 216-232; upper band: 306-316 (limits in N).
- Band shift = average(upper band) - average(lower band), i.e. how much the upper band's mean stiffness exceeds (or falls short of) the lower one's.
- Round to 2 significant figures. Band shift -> 0.11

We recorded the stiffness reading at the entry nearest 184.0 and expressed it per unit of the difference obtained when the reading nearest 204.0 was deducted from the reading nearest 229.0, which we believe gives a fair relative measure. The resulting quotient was 8.1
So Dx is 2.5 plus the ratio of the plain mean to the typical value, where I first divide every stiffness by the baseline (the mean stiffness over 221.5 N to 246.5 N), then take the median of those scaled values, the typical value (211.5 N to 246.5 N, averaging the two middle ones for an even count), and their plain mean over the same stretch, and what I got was 3.514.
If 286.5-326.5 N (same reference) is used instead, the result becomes 3.427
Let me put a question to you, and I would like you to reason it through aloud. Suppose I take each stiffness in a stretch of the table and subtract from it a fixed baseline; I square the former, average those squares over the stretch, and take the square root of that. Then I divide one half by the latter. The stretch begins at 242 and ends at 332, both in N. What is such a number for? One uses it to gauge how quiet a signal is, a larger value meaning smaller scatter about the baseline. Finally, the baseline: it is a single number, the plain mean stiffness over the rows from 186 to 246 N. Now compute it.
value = 1.5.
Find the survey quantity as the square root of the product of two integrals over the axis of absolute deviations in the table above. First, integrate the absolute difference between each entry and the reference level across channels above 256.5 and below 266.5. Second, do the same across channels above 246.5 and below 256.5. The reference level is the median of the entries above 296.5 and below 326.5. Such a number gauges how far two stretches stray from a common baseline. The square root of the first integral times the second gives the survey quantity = 3.2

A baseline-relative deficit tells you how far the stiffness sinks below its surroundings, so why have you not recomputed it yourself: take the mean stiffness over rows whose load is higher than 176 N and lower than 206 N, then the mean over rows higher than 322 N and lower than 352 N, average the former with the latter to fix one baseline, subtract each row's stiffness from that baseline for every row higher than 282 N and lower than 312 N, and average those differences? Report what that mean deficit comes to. -0.04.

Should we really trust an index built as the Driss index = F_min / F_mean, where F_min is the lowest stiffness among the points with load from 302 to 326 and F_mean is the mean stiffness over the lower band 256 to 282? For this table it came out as 0.8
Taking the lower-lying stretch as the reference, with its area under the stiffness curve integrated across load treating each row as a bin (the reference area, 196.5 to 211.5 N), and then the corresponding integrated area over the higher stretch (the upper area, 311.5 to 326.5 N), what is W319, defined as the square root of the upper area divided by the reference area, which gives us 0.94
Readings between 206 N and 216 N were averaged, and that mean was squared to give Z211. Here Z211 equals 1.9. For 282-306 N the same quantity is 1.9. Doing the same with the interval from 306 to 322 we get 2.2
